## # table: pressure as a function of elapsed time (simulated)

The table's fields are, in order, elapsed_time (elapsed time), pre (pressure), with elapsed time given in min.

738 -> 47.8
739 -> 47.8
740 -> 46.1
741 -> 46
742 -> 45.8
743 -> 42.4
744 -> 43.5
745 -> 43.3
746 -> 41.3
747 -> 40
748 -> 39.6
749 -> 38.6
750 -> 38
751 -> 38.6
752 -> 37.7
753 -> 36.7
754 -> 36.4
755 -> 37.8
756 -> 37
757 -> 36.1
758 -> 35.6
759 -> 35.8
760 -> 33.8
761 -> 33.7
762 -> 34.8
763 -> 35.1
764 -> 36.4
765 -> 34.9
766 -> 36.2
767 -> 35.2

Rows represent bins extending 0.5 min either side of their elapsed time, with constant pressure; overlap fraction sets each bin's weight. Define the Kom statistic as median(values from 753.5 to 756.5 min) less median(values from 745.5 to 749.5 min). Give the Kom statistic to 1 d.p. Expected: -2.8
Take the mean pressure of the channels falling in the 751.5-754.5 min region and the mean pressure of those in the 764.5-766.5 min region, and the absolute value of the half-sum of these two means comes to 36.2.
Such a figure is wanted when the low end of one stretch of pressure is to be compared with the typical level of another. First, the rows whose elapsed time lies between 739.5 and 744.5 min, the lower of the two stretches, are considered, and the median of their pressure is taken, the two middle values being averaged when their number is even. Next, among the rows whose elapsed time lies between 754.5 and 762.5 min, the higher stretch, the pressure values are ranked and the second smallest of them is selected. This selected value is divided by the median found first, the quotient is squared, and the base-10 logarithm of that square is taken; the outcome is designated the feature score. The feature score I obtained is -0.26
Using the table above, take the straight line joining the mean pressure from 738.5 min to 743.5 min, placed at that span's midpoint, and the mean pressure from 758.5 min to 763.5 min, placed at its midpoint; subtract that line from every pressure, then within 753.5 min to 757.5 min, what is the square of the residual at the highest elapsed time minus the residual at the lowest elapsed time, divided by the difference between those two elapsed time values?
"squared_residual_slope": 0.20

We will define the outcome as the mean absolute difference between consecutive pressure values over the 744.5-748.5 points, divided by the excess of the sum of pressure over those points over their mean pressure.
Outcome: 0.010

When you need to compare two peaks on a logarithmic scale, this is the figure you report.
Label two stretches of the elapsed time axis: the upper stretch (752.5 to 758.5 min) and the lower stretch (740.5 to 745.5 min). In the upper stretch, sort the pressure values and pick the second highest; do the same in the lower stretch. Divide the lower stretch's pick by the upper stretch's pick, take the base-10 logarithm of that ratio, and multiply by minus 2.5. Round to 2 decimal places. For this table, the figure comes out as -0.23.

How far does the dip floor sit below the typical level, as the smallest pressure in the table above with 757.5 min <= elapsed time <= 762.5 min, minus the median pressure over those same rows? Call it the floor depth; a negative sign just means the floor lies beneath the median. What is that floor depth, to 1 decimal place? -1.1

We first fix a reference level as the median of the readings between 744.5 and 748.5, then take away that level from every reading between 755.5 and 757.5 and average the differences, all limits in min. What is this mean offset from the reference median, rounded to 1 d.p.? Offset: -4.1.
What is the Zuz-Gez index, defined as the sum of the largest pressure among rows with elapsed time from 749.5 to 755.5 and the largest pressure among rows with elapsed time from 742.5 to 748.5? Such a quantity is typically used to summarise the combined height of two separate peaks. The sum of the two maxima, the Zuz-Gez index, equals 82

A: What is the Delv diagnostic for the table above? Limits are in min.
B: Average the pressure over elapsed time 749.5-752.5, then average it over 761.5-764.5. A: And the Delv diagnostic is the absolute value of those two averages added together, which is 73.5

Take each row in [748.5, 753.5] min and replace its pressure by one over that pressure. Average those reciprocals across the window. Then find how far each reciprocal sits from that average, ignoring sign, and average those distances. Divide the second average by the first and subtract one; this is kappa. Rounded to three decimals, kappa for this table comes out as -0.985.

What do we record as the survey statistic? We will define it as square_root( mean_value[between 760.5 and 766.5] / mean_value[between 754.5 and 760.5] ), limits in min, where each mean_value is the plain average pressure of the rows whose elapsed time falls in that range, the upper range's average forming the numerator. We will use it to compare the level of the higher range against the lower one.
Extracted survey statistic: 0.99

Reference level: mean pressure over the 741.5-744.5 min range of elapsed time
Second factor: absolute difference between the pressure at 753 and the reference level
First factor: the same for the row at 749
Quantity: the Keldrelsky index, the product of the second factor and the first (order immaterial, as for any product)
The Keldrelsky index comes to 38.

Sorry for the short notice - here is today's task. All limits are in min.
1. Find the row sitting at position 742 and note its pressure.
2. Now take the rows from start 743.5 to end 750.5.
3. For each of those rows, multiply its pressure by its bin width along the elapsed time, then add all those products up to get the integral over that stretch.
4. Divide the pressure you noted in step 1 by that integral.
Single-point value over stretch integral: 0.161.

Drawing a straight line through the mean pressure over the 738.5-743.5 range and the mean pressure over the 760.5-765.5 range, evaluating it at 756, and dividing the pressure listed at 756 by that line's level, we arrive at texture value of 0.964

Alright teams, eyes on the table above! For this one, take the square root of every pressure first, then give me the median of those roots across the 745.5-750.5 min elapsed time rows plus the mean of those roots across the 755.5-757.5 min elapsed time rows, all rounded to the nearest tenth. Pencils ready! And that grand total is 12.3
